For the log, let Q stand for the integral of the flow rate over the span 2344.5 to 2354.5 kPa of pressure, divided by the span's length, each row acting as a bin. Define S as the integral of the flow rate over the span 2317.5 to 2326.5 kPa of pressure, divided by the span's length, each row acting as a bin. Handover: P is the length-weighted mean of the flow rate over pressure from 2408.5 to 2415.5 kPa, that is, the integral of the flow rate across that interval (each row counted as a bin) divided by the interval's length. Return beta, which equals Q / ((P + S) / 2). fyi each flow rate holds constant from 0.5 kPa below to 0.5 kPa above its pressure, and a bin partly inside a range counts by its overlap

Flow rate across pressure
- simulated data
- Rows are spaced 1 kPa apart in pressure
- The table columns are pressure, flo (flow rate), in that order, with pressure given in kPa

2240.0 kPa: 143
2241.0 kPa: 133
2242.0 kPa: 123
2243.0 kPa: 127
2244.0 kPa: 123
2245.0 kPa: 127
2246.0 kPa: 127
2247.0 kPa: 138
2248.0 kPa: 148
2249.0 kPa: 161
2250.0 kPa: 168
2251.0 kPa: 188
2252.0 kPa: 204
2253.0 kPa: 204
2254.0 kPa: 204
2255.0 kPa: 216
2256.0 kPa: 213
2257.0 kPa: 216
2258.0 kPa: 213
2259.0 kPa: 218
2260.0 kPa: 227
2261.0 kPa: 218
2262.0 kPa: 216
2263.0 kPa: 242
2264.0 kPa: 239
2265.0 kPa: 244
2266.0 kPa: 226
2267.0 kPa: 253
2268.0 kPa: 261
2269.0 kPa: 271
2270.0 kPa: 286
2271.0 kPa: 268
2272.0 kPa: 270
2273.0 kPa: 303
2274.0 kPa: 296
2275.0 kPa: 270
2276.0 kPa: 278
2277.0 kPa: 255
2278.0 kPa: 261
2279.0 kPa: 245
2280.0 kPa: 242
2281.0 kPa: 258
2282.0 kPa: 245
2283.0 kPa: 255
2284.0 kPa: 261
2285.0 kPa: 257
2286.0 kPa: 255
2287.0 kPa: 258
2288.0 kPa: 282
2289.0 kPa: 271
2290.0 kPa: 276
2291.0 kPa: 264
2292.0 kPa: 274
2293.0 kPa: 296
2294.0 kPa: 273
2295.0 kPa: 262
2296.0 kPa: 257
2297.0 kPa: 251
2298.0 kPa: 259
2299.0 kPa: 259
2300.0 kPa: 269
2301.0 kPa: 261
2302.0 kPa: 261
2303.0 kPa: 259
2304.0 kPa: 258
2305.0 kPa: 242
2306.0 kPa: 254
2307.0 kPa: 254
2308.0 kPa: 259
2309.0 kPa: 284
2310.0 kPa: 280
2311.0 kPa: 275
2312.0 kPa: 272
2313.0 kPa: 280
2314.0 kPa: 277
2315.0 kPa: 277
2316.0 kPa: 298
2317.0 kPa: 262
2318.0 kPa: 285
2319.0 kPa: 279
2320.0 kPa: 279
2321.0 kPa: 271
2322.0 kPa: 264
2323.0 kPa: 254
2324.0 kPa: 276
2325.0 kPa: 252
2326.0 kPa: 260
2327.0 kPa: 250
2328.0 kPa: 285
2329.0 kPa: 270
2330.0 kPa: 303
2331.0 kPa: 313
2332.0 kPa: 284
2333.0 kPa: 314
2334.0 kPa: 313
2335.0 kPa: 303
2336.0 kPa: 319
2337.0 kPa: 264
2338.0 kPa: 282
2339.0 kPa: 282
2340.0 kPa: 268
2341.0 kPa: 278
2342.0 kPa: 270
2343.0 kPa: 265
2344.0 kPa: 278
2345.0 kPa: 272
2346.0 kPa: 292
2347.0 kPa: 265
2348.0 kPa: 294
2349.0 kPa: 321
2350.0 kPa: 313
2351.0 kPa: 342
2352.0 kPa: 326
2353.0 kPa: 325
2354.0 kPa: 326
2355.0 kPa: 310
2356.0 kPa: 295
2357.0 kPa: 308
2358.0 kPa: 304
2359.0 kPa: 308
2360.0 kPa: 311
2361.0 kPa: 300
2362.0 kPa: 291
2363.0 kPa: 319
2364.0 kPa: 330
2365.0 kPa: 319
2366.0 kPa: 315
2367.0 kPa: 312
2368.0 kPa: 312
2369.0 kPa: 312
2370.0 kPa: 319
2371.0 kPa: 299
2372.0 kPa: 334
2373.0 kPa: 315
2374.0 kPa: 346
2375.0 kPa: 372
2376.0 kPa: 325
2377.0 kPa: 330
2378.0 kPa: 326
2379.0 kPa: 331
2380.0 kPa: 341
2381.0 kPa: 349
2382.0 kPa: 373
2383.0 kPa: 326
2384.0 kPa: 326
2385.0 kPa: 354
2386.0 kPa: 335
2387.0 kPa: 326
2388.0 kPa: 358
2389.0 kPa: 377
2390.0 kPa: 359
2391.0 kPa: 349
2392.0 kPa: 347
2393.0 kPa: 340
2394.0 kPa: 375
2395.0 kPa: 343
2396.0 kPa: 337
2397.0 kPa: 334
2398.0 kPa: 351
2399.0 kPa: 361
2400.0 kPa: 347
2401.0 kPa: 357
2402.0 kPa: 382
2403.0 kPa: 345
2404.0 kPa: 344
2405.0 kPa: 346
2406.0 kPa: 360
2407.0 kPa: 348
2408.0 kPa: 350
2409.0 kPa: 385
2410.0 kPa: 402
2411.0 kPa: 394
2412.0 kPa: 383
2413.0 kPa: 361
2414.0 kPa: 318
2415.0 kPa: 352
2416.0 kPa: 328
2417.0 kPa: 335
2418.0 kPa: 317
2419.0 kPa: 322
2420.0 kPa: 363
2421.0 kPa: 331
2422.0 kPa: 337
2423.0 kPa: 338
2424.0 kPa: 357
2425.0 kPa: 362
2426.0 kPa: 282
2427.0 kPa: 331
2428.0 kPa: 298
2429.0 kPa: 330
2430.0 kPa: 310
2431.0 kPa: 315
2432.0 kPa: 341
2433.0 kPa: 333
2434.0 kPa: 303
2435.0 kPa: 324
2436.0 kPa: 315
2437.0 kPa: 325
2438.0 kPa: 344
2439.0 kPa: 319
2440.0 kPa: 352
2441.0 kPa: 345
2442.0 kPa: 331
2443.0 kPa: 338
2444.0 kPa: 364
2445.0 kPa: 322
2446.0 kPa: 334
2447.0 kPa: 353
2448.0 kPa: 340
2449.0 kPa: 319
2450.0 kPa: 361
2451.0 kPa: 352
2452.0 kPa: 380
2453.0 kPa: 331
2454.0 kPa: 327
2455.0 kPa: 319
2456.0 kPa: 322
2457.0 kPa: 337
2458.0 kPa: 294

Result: 0.96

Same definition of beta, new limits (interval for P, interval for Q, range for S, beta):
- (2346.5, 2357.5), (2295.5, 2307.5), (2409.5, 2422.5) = 0.78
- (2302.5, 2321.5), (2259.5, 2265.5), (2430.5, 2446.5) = 0.77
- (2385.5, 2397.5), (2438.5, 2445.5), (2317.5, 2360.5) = 1.06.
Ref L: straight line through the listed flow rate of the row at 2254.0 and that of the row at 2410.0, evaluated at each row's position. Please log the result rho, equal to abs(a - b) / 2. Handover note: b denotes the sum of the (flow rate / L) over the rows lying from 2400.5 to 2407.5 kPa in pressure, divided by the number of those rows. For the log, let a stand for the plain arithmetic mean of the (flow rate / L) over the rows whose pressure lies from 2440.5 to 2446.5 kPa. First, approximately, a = 0.76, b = 0.90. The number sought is 0.068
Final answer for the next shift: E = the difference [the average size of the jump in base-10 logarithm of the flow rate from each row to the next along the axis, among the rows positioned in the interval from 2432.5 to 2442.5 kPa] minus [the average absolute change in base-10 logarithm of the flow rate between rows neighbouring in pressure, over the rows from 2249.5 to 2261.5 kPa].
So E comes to 0.009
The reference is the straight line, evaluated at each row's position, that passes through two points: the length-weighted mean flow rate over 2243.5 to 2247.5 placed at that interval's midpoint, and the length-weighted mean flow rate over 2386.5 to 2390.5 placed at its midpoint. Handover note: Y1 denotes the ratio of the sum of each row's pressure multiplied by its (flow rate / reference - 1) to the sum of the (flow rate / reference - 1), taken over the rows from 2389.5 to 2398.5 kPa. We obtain 2395.3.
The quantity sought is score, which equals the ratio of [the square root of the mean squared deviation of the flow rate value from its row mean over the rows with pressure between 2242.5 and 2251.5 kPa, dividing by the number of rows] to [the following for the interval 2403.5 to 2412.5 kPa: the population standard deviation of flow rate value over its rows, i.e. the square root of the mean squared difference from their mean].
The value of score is 0.99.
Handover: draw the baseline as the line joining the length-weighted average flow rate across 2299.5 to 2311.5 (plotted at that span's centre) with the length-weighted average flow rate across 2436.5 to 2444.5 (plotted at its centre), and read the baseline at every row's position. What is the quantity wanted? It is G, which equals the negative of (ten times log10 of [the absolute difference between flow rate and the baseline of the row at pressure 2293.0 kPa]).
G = -16.0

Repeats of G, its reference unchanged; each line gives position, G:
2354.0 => -15.5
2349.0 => -15.2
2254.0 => -14.7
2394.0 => -17.9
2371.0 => -0.9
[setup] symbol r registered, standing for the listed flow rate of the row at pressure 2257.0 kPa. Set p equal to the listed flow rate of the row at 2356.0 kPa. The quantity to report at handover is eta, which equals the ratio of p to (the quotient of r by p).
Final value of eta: 403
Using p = 295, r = 216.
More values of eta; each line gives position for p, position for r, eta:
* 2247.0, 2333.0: 61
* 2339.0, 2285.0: 309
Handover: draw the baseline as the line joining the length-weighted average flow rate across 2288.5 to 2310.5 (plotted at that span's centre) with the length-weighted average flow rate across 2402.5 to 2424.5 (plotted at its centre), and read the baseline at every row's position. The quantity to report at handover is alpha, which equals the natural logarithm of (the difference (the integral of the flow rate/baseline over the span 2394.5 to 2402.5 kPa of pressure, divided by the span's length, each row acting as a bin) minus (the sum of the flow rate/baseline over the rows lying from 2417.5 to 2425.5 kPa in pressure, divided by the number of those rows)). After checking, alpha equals -2.52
